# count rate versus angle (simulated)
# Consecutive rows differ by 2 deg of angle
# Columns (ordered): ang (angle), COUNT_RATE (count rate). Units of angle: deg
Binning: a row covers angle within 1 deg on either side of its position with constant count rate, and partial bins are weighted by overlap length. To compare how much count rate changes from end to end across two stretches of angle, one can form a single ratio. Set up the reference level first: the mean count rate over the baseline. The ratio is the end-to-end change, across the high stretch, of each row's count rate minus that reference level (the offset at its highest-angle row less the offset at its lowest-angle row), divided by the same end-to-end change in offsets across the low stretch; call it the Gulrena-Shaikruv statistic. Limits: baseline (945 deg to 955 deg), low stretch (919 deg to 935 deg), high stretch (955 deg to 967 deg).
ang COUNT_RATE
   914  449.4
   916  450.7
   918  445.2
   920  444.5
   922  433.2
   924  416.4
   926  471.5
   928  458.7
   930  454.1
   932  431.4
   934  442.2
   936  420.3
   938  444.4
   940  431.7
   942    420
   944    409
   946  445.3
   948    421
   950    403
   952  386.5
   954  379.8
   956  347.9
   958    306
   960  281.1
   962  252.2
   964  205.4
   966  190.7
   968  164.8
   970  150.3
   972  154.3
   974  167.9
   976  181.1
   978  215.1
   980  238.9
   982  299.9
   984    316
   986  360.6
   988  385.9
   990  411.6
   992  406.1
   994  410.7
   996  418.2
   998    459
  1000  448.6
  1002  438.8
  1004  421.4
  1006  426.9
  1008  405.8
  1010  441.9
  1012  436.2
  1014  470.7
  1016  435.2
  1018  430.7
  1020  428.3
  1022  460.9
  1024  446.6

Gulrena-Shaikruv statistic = 68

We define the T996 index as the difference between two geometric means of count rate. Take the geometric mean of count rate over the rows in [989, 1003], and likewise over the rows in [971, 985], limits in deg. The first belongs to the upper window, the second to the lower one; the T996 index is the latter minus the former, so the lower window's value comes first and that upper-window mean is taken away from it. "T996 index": -210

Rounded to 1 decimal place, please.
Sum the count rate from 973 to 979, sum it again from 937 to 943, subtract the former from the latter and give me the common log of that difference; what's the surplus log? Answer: 2.9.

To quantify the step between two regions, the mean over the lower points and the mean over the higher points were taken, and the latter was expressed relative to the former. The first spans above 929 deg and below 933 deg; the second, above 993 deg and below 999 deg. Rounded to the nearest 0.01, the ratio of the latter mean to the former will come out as 0.97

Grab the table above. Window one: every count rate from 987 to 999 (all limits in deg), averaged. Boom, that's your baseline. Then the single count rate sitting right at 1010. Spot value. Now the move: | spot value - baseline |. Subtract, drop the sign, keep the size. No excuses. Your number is 27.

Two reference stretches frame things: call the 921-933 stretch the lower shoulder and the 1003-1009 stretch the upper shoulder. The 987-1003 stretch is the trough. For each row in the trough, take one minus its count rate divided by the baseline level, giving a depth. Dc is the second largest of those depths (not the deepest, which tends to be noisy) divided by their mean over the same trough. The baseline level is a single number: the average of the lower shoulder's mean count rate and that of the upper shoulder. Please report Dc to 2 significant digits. 2.9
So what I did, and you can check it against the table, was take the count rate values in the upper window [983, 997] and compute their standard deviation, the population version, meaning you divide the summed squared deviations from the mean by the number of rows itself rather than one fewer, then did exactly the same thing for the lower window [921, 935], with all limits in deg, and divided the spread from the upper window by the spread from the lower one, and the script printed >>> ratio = 2.0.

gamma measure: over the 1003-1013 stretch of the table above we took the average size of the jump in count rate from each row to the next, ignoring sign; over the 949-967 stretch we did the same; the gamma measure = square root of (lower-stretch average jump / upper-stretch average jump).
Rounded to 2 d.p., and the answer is 1.25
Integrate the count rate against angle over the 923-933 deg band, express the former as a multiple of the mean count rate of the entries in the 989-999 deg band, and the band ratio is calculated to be 11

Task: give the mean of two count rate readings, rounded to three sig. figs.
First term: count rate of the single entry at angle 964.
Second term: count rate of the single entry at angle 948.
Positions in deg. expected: 313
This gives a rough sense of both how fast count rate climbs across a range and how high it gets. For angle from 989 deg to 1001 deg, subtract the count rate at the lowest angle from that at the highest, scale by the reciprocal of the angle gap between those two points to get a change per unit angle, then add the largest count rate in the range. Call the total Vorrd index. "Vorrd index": 463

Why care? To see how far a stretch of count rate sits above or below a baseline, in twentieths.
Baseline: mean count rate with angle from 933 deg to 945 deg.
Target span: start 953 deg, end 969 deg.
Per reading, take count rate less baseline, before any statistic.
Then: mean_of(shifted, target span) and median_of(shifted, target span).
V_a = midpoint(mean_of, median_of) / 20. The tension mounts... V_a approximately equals -8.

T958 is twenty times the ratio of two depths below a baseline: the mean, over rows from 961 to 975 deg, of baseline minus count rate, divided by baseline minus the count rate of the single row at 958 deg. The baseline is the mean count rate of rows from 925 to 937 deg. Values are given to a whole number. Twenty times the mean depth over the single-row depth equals 37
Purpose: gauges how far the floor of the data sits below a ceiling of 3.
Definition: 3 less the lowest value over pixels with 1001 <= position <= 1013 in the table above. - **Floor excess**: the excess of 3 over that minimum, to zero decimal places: -403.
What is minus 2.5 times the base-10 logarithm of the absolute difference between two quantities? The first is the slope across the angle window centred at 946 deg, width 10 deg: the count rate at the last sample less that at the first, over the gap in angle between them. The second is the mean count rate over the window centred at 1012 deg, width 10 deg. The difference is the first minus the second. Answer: -6.6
